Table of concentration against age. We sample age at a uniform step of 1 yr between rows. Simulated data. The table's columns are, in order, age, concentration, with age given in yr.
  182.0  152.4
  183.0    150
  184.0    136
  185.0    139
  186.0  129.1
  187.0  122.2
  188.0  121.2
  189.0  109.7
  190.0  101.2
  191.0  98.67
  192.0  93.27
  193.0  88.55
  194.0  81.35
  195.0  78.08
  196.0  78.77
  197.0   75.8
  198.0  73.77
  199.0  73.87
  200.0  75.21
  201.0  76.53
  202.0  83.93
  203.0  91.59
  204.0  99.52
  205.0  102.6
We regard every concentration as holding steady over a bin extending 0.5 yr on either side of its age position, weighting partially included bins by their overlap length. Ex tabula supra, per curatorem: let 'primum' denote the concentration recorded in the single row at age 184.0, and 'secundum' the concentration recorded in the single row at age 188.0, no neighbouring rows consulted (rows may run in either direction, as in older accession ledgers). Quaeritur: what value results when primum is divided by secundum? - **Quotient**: 1.1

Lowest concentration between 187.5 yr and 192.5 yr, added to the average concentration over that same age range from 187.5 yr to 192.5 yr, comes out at 198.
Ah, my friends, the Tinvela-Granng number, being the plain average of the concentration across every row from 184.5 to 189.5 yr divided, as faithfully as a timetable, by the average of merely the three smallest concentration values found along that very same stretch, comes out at 1.06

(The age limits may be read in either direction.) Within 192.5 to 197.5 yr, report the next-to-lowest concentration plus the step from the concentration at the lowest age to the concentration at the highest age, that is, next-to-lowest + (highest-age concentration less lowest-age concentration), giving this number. 65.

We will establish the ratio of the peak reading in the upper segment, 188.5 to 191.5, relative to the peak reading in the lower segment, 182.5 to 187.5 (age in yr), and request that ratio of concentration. 0.73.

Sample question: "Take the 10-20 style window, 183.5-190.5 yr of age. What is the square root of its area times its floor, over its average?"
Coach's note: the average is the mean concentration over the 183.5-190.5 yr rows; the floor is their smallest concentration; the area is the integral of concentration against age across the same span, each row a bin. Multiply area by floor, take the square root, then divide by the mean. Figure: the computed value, 2.4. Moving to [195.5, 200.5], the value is 2.2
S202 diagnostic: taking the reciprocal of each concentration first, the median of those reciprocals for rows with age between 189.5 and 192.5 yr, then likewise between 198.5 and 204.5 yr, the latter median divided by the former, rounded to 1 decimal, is 1.2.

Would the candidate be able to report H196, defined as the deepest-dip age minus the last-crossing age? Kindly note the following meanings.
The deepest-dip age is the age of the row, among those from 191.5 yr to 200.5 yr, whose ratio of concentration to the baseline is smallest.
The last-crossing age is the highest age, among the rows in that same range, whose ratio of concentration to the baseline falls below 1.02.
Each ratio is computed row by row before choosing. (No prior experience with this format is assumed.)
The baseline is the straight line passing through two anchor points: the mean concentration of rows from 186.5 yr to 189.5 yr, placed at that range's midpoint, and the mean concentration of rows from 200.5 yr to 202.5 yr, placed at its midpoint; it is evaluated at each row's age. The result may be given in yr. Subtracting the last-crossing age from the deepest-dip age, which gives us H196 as -5 yr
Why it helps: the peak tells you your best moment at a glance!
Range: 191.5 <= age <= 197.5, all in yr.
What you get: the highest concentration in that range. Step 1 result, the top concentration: 93.27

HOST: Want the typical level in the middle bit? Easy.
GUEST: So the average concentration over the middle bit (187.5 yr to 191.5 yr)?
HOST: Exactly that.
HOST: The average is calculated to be 108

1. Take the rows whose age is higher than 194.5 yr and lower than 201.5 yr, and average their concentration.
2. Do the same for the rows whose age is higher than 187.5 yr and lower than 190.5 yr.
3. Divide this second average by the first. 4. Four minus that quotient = 2.54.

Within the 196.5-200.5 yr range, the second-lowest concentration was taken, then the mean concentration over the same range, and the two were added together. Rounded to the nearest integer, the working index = 149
